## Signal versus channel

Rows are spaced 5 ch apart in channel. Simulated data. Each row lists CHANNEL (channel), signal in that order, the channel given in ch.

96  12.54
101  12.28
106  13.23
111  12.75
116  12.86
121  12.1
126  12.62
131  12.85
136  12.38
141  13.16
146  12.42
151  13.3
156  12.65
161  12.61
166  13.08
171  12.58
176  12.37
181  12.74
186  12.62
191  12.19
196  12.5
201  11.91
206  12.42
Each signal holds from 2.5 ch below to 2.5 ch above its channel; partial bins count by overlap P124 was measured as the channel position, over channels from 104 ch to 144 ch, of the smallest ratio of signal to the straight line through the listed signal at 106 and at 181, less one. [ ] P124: 121 ch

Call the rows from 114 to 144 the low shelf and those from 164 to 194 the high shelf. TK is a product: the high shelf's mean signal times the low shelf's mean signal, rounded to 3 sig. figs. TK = 159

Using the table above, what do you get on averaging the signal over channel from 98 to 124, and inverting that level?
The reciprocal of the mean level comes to 0.0791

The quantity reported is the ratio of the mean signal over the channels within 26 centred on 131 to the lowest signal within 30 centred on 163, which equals 1.020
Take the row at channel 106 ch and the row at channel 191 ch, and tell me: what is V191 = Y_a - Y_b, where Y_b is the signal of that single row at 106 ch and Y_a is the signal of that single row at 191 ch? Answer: -1.04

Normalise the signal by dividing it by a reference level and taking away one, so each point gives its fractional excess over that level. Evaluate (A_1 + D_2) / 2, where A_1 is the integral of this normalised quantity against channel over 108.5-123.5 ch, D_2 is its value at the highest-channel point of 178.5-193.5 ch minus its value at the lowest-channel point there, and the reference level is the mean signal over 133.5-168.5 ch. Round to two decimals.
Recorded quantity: -0.16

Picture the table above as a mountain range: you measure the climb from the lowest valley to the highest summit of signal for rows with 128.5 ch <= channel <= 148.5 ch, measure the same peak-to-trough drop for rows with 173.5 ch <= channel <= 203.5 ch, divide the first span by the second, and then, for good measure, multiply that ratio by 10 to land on 9.4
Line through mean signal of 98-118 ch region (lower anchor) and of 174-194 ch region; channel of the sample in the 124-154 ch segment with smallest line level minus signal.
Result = 151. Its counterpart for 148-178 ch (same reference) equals 151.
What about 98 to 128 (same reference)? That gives 106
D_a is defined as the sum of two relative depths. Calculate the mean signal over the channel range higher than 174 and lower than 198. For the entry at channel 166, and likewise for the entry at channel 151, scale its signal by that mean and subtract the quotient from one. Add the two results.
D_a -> -0.11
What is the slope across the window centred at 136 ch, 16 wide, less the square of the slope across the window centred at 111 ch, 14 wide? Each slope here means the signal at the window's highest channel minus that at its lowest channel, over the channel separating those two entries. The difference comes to 0.030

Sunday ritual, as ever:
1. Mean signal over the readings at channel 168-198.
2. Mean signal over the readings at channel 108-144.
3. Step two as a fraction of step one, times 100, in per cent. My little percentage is 101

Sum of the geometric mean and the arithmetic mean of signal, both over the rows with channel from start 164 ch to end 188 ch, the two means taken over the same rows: 25.35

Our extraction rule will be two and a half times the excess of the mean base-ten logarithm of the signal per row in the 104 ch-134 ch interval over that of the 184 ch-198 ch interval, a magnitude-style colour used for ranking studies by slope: 0.03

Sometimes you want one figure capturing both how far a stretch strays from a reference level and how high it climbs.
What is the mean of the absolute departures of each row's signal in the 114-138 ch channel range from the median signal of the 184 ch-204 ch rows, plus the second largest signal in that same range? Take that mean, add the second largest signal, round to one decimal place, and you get 13.2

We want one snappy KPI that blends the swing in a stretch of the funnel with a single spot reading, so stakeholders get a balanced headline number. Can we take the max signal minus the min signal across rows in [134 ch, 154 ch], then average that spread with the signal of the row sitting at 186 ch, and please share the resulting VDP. 6.77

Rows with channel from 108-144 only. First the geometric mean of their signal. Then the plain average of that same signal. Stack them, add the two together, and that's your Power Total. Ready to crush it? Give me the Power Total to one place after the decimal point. 25.3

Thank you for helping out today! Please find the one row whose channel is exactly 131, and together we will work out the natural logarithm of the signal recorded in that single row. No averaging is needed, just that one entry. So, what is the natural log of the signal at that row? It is 2.55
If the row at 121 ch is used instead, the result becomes 2.49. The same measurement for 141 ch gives 2.58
